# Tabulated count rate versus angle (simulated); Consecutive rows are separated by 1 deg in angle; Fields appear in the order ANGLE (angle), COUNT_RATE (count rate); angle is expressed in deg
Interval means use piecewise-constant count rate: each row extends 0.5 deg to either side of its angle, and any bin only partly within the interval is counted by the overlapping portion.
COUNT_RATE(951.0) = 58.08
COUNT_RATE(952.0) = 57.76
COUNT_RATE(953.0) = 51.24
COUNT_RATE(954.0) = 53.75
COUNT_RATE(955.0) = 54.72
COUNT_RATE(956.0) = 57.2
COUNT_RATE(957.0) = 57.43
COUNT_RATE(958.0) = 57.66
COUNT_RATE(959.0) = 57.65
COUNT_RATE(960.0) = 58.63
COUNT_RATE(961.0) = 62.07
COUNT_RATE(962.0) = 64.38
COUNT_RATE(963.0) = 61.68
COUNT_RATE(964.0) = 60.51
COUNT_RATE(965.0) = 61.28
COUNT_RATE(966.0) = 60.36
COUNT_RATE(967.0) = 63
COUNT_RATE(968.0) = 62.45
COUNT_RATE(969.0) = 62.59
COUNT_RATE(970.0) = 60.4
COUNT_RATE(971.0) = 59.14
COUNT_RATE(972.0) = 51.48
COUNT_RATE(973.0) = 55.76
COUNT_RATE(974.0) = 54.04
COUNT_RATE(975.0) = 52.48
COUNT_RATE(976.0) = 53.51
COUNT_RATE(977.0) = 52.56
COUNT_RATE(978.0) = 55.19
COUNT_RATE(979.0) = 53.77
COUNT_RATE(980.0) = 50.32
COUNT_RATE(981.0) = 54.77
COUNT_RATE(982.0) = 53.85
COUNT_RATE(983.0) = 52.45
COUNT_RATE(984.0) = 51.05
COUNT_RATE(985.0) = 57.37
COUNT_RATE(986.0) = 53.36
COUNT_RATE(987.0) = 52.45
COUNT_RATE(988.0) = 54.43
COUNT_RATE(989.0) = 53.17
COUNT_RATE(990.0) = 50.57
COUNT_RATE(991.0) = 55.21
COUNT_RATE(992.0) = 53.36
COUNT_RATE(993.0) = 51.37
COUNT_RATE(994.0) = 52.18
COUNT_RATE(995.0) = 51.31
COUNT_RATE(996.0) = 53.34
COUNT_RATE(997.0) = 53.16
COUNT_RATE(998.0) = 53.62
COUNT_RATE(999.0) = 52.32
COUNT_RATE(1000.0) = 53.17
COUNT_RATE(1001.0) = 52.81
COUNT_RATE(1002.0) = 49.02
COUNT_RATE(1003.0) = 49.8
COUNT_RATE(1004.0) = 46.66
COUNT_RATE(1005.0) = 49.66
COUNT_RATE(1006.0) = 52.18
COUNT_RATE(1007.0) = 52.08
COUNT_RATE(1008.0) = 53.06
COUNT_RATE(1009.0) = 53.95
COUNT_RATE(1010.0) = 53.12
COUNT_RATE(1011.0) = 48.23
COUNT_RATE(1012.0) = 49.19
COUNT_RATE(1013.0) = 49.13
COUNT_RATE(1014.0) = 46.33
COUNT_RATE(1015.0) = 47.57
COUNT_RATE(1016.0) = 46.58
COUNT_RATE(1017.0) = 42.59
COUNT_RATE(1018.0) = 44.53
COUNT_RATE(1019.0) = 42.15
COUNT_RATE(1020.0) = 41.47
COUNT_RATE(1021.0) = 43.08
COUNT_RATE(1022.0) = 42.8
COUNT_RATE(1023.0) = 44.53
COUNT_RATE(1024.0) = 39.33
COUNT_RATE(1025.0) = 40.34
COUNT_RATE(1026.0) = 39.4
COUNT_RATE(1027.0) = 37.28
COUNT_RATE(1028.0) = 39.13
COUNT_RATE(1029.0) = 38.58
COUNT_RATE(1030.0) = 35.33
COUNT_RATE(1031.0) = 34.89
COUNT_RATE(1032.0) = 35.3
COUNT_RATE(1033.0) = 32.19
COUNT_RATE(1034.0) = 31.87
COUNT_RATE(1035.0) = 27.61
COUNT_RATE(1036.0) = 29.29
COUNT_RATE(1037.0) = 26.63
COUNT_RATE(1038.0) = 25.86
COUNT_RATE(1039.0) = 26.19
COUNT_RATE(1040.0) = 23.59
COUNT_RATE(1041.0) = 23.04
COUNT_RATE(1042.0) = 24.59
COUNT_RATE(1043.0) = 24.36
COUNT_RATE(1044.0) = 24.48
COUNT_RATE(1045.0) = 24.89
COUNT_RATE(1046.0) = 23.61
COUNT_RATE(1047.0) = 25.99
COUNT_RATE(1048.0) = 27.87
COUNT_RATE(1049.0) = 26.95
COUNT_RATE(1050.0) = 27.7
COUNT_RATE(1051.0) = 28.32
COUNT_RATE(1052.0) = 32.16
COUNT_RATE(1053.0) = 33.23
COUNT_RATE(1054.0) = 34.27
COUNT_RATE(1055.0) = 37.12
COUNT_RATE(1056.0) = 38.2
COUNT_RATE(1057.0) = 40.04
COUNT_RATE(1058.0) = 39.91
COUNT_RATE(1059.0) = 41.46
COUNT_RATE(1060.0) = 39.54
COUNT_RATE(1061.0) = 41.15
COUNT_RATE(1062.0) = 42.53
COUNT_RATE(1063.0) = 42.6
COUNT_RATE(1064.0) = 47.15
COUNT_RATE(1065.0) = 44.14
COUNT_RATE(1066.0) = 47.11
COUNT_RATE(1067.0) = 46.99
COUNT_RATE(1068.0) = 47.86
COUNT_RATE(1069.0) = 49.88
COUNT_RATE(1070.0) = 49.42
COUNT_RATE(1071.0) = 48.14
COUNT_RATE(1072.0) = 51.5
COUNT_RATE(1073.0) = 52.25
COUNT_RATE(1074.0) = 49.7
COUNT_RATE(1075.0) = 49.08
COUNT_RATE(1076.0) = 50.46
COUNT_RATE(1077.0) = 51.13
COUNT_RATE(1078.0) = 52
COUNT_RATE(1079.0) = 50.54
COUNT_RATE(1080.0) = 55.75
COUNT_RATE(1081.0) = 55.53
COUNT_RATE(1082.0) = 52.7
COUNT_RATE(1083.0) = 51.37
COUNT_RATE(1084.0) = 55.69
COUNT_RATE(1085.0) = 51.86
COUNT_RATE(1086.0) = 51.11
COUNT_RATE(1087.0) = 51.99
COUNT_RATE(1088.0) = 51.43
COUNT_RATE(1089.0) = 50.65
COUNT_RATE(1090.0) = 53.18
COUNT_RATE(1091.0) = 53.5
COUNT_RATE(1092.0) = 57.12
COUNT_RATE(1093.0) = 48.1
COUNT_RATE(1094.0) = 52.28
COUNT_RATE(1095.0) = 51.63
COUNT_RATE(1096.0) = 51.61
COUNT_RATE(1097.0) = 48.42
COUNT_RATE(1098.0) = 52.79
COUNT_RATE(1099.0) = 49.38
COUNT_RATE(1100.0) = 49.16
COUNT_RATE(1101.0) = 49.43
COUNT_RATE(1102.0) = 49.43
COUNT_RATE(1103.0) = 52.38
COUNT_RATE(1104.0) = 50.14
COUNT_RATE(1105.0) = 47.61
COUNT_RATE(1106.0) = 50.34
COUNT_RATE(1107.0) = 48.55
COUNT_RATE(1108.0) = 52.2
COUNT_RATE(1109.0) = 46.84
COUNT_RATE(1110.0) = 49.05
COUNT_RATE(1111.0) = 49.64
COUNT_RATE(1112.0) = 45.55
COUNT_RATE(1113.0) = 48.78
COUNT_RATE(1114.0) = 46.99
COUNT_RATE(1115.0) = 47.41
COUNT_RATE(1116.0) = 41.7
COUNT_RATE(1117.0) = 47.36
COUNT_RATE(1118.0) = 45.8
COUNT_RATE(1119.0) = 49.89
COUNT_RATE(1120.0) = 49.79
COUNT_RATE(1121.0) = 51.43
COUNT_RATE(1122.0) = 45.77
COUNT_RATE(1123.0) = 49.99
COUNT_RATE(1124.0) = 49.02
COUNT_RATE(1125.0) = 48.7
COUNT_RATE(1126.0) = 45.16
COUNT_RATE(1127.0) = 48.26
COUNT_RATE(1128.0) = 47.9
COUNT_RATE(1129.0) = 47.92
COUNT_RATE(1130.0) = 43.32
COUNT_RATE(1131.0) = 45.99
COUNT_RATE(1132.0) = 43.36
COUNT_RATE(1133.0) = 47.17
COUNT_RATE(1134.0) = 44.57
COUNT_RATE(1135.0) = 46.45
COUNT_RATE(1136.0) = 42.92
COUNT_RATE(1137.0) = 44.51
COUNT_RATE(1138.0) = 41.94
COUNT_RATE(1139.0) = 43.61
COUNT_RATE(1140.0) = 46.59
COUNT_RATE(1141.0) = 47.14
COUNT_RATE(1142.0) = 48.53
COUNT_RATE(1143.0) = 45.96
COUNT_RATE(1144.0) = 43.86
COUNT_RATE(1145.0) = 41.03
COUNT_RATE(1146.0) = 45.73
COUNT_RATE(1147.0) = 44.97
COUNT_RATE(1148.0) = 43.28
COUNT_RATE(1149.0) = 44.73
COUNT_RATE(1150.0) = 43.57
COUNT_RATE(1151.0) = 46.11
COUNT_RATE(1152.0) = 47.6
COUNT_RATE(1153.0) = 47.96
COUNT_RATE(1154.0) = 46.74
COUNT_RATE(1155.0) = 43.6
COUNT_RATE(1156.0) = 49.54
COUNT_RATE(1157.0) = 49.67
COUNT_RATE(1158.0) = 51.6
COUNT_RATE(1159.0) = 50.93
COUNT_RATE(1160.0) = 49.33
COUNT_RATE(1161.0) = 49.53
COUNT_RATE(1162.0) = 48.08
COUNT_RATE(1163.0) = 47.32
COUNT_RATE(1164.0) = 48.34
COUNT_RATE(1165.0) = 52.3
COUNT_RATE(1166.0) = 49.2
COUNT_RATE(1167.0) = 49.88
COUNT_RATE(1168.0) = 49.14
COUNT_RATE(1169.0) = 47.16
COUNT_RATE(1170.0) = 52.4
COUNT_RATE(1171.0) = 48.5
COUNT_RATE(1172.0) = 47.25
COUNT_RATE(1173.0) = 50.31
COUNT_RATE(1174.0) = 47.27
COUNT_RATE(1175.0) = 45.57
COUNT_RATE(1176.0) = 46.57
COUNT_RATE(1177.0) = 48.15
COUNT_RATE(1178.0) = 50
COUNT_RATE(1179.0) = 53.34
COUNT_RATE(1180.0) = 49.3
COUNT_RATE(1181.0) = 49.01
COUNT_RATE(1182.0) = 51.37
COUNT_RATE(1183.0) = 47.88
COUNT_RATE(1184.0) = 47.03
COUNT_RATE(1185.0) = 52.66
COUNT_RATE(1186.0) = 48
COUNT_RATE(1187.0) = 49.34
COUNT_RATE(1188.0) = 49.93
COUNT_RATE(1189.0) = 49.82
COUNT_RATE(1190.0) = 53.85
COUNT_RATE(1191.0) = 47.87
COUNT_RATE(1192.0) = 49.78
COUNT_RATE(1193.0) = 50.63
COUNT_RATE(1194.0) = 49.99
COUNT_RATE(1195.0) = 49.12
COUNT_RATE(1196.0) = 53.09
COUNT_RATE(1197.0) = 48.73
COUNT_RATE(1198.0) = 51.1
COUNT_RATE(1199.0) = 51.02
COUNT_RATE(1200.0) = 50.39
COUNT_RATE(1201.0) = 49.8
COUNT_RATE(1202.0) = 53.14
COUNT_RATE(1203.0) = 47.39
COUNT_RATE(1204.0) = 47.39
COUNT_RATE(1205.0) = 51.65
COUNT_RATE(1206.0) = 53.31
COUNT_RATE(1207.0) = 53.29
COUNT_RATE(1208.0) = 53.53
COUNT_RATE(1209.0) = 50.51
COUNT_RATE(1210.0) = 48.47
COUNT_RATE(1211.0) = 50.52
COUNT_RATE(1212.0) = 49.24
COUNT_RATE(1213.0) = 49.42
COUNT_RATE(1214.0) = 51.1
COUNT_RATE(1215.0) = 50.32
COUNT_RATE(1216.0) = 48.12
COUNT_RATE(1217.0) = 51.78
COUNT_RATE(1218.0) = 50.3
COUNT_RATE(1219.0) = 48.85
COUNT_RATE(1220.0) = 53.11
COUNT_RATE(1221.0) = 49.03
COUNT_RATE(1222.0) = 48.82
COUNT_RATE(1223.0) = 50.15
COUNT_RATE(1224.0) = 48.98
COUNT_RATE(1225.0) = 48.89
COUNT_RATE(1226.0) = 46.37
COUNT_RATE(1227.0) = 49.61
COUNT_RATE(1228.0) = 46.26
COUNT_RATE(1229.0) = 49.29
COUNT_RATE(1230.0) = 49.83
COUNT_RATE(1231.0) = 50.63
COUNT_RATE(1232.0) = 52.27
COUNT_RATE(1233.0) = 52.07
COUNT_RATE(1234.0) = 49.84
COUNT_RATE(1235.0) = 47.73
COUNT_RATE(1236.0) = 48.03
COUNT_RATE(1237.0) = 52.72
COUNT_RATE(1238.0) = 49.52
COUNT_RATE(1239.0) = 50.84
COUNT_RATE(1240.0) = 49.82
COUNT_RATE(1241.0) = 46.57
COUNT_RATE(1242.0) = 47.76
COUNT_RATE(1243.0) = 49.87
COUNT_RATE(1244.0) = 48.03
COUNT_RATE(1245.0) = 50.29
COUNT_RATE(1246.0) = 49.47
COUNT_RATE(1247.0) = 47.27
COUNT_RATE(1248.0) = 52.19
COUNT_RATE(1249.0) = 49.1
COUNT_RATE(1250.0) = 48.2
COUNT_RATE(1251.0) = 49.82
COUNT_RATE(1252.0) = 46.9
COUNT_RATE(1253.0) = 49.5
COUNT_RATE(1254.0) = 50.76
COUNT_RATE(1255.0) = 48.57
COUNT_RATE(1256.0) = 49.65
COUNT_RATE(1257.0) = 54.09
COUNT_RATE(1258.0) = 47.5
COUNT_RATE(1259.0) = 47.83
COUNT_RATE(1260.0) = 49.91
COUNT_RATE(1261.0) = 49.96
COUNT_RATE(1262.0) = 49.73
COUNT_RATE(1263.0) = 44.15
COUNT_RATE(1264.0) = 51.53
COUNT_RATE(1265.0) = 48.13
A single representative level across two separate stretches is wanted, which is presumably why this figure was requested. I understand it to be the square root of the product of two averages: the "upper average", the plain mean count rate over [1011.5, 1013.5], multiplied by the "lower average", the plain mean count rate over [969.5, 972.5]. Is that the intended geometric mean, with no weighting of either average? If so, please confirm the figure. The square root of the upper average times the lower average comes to 52.9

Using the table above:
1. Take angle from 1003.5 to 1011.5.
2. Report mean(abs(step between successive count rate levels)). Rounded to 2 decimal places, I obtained 1.89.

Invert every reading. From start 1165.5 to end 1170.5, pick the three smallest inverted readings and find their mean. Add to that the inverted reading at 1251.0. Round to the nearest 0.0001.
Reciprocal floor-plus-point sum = 0.0399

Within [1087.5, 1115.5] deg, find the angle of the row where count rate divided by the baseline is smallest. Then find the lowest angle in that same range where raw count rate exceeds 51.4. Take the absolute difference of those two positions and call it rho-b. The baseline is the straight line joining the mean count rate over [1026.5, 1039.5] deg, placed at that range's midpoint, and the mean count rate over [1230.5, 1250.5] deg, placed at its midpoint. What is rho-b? 24 deg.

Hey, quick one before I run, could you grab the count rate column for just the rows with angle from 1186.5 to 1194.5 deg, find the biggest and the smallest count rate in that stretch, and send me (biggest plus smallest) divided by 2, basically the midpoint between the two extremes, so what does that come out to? 50.9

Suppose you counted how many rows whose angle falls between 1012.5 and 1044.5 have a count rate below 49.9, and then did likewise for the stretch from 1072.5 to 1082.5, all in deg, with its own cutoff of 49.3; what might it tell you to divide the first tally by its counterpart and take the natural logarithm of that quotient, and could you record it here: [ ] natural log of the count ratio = 3.5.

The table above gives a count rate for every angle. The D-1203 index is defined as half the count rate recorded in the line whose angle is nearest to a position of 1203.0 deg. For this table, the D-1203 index 23.7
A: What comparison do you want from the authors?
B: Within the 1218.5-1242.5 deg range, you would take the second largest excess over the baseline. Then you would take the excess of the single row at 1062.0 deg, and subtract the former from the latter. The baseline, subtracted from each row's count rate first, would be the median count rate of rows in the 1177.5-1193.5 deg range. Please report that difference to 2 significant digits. -10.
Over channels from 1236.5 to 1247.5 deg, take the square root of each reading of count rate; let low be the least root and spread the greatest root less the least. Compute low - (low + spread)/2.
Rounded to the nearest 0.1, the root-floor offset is 3.2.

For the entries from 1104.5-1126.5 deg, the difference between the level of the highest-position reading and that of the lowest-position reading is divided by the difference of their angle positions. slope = -0.12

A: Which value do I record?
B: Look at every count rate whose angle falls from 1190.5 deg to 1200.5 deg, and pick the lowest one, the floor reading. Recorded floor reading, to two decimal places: 47.87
